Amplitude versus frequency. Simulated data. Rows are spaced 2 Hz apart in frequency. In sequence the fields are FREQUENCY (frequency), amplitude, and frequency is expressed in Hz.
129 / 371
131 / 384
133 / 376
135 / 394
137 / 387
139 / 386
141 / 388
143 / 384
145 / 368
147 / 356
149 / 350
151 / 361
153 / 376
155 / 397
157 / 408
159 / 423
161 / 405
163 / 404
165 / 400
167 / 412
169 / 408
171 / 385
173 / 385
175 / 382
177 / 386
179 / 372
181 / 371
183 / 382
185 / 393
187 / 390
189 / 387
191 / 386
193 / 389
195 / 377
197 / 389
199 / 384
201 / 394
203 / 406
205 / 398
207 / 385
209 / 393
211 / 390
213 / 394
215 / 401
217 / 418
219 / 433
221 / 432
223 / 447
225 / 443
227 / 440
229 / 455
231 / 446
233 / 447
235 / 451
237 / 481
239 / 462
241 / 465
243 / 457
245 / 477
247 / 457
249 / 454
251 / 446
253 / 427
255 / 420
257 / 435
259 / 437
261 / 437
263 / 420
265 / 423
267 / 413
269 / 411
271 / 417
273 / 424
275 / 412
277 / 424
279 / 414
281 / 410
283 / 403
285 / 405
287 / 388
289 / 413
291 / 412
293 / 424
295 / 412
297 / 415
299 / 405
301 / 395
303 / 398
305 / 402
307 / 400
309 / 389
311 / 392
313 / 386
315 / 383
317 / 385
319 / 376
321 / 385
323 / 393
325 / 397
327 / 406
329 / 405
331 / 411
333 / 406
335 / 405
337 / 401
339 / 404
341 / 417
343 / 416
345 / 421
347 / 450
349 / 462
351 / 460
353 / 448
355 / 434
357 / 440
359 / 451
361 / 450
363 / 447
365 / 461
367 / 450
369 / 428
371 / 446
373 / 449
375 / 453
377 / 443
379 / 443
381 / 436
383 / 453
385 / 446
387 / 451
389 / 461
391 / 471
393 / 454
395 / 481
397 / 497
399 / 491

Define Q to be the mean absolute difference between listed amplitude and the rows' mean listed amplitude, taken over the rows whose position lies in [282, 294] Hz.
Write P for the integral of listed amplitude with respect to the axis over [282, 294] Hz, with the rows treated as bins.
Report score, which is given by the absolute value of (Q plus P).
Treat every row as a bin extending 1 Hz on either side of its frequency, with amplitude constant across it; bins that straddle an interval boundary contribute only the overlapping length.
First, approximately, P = 4890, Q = 9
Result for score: 4899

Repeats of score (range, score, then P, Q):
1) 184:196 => 4648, 4644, 4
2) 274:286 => 4941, 4936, 5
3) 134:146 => 4620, 4614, 6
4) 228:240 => 5494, 5484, 10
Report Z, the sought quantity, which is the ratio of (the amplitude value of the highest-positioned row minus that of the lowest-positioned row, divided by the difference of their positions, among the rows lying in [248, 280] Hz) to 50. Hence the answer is -0.027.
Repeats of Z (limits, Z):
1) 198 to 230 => 0.047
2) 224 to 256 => -0.015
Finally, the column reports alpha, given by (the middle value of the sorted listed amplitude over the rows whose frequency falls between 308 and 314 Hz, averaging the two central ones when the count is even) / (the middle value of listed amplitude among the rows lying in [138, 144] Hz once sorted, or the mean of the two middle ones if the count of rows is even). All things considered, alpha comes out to 1.01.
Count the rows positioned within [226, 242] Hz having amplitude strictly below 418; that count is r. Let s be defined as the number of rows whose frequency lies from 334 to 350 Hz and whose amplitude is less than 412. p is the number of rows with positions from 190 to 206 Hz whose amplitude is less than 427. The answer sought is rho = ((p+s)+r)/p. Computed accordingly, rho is 1.4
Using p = 8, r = 0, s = 3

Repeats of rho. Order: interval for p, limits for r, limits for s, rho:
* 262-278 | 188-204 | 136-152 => 3.0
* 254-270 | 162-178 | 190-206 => 4.2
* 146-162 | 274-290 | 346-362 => 1.9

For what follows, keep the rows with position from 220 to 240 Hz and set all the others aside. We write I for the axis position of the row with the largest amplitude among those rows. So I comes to 237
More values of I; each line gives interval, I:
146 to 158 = 157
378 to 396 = 395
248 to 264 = 249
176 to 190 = 185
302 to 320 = 305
